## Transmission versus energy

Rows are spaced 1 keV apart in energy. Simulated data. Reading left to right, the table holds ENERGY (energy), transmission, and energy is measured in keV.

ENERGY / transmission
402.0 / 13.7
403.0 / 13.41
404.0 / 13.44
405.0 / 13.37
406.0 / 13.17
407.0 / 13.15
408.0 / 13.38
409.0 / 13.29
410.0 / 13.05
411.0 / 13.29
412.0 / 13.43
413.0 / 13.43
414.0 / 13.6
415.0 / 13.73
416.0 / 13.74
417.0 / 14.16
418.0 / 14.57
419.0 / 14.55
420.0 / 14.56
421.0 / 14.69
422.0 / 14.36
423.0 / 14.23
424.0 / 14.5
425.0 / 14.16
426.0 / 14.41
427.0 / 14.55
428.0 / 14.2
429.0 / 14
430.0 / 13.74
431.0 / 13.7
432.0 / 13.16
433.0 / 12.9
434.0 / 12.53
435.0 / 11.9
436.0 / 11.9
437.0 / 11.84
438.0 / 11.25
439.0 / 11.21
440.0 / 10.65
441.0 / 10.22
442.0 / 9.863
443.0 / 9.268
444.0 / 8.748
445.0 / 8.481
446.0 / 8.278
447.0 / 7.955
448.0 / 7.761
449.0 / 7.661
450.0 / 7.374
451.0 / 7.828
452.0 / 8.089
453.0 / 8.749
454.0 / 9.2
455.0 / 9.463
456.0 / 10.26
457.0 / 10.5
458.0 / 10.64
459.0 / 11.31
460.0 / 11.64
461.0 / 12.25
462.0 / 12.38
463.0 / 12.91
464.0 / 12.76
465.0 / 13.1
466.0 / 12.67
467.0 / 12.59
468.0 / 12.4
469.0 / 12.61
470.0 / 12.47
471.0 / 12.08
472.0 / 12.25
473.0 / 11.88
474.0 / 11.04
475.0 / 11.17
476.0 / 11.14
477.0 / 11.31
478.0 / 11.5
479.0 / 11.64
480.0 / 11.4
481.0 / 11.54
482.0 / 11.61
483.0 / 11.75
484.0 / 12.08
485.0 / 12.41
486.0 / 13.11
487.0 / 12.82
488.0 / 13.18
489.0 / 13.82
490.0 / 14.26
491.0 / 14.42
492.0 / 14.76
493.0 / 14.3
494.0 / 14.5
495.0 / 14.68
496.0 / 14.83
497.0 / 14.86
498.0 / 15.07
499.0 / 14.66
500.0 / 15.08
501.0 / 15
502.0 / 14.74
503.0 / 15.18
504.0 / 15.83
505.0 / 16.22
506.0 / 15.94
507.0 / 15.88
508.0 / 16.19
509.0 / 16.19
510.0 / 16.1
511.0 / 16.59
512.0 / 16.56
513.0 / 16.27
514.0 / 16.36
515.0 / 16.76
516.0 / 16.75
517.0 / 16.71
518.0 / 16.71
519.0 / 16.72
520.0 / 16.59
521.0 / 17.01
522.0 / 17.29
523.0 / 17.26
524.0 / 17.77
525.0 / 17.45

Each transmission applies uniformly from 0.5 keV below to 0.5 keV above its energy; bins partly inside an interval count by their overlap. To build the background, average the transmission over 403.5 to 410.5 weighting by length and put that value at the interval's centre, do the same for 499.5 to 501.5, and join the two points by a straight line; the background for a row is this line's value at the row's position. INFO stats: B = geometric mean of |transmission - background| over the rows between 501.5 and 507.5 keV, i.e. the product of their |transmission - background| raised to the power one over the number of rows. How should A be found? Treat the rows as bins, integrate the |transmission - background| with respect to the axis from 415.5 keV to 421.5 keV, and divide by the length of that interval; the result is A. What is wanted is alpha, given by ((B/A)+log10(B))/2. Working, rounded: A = 0.9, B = 0.5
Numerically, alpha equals 0.1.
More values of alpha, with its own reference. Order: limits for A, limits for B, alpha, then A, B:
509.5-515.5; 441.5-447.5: 2.6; 1.2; 5.2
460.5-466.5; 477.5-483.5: 1.2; 1.7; 3.1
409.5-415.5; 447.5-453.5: 19.7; 0.2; 6.2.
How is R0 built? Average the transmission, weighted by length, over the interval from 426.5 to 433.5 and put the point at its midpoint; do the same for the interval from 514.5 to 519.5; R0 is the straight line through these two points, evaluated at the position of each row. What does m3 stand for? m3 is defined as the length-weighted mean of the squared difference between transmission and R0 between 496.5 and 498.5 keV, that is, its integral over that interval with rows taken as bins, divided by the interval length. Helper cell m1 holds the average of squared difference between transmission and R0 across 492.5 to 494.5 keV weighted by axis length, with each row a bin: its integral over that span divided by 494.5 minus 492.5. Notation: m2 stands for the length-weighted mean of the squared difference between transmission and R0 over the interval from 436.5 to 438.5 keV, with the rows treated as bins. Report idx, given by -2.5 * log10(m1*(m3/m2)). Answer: 1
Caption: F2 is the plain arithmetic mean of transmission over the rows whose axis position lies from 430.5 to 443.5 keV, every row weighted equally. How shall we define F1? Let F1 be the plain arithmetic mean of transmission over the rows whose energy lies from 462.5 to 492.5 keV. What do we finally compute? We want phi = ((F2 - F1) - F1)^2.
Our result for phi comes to 176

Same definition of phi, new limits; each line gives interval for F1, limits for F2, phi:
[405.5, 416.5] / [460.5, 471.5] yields 202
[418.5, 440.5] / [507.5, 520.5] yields 103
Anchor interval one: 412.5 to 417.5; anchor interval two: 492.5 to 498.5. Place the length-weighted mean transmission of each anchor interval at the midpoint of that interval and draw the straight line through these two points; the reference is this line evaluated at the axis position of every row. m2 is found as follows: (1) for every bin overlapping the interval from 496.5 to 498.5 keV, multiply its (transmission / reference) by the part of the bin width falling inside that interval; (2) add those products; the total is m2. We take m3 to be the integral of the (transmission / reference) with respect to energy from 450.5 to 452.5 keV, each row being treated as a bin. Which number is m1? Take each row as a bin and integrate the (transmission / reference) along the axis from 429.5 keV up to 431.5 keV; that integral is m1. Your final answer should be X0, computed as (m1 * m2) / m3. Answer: 3.6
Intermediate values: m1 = 2.0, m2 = 2.03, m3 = 1.12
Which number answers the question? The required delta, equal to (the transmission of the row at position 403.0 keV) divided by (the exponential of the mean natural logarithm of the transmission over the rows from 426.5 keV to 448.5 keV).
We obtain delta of 1.2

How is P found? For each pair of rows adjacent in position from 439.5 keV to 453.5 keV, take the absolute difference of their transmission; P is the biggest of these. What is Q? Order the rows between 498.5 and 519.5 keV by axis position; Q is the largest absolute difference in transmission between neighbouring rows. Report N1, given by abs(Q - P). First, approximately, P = 0.66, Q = 0.65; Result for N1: 0.01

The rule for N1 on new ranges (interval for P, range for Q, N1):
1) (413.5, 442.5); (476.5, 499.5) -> 0.07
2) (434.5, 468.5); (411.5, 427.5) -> 0.38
